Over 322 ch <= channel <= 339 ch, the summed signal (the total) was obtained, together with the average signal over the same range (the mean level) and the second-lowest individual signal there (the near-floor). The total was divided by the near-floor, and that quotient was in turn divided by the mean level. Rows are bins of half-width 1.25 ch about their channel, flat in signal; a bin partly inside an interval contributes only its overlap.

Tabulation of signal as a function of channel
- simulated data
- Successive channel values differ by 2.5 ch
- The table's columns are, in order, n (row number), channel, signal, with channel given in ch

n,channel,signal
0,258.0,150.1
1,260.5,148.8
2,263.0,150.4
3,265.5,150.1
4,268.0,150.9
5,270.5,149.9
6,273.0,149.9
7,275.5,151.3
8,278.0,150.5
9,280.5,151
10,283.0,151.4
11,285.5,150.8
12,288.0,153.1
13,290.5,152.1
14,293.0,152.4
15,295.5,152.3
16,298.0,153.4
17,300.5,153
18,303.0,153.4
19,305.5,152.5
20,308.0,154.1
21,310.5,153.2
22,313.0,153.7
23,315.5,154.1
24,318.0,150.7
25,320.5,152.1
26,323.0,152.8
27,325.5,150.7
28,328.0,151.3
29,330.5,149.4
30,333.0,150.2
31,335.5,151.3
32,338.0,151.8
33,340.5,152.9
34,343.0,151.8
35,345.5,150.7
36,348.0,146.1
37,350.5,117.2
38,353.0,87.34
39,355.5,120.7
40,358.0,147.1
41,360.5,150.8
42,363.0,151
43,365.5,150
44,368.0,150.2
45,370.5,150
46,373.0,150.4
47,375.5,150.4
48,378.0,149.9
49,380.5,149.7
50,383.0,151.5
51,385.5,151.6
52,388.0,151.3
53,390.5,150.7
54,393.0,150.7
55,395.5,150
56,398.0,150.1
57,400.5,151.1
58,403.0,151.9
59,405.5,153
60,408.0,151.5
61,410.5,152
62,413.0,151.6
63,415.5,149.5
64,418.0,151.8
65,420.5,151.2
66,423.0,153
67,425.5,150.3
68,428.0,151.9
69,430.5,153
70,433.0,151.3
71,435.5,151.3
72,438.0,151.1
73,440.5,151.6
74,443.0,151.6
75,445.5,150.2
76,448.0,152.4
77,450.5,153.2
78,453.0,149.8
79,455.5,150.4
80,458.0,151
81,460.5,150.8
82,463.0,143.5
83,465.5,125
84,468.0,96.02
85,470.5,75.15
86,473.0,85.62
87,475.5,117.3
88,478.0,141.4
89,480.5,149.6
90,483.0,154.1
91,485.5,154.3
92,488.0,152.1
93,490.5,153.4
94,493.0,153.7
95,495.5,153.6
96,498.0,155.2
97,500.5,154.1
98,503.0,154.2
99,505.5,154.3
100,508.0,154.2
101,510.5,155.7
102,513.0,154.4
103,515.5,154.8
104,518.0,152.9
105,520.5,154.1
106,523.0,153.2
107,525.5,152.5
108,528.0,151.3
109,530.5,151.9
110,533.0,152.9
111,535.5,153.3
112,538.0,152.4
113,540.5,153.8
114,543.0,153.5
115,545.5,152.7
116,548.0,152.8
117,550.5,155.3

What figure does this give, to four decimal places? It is 0.0466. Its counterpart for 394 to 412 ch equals 0.0466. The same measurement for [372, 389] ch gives 0.0467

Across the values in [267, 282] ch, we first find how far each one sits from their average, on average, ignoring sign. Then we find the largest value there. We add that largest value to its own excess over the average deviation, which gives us 302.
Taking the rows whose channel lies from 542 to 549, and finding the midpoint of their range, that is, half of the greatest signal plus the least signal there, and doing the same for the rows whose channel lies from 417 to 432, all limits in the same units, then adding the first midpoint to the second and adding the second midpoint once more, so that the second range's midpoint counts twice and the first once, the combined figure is 456.4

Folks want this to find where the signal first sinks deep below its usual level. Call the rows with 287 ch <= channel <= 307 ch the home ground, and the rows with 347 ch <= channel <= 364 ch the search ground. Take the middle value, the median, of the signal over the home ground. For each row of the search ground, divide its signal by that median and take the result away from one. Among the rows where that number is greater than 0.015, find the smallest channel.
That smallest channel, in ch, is 348.0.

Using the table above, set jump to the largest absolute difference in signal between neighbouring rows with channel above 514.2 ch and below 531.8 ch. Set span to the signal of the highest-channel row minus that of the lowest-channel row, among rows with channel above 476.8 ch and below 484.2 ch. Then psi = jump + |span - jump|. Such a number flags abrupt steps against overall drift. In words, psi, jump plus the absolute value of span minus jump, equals 13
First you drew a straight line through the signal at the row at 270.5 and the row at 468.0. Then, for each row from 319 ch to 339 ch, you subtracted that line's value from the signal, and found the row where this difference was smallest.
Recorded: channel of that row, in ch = 325.5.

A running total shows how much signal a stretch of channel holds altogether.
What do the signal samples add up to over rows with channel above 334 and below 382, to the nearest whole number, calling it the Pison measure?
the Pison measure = 2729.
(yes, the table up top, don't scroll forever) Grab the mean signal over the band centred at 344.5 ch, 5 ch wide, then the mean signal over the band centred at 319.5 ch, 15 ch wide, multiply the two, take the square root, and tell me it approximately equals 152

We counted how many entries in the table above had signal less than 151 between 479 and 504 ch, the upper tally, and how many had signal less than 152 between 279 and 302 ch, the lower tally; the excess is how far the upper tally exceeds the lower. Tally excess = -2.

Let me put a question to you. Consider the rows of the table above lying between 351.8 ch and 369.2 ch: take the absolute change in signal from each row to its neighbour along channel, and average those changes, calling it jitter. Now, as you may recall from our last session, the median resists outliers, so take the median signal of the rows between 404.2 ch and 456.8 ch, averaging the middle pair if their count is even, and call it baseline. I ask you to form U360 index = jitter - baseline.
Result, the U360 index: -141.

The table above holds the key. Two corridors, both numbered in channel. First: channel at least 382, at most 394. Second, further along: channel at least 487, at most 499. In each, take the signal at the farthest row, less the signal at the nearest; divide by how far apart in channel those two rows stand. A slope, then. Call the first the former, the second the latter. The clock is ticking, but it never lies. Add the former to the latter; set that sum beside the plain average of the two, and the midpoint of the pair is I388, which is 0.17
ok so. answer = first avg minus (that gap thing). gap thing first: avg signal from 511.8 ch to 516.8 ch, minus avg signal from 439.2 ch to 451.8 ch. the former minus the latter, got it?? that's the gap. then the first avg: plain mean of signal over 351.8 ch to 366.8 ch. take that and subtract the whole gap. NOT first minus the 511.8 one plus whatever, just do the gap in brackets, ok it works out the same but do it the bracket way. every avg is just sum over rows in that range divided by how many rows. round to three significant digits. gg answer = 132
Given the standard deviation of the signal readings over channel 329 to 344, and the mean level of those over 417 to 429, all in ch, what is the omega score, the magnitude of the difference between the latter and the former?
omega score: 150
